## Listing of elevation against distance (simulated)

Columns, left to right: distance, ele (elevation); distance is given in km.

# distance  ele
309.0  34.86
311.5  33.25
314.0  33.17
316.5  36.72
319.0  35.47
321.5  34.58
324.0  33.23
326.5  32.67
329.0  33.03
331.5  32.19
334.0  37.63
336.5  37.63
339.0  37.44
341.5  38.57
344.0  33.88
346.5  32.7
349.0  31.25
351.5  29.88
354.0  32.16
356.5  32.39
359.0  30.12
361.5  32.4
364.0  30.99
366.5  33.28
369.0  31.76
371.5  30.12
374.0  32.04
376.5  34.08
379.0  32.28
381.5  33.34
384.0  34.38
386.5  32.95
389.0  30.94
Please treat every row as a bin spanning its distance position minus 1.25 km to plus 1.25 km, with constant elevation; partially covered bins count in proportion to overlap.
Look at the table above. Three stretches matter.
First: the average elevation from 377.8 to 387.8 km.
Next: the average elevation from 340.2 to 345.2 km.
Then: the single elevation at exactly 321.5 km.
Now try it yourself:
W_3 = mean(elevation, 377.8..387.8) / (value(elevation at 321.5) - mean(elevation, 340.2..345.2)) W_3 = -20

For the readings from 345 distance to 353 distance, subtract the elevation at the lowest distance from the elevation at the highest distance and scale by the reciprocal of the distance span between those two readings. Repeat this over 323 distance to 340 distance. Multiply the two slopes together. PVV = -0.16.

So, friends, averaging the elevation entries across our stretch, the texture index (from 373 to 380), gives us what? 32.8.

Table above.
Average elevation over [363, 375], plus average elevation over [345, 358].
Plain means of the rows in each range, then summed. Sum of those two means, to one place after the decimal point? 63.3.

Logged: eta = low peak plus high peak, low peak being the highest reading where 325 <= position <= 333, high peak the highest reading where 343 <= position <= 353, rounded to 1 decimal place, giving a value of 66.9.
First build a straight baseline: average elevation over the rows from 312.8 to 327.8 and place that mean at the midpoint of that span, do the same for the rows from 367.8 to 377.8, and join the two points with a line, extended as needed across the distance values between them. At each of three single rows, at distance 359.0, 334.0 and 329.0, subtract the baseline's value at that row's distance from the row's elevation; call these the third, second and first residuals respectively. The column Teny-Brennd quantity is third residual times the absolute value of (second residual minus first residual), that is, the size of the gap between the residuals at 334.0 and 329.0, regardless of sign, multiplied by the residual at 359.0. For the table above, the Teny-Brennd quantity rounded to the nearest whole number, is -12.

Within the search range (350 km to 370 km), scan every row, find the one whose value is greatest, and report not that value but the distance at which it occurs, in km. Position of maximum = 366.5 km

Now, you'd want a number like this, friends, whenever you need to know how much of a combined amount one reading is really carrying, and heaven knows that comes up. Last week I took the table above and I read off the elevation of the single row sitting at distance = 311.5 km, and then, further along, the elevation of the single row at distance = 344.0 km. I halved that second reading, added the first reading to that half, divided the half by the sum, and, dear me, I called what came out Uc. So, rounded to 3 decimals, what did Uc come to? 0.338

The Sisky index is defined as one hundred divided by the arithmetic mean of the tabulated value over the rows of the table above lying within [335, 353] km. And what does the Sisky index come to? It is 2.90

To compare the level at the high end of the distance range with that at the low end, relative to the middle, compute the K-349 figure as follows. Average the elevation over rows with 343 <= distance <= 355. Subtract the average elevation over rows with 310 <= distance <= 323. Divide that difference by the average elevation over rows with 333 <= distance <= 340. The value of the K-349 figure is -0.071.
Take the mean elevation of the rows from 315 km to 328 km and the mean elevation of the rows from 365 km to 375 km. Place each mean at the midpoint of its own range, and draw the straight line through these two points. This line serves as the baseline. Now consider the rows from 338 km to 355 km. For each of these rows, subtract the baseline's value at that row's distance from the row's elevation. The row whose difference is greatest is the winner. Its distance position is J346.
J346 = 341.5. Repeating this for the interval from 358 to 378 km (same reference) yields 376.5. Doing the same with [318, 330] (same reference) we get 319.0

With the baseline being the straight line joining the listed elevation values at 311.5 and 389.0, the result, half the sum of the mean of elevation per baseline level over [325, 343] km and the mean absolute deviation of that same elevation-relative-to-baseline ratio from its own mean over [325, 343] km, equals 0.59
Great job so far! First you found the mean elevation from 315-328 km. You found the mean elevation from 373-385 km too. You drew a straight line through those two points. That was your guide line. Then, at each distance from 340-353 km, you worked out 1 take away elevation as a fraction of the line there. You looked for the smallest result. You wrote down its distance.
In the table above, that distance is 341.5 km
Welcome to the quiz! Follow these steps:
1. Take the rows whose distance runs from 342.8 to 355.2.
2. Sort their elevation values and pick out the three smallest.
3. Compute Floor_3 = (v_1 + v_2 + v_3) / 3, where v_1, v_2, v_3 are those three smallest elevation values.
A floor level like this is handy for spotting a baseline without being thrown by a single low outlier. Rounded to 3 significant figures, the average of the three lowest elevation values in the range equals 31.1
